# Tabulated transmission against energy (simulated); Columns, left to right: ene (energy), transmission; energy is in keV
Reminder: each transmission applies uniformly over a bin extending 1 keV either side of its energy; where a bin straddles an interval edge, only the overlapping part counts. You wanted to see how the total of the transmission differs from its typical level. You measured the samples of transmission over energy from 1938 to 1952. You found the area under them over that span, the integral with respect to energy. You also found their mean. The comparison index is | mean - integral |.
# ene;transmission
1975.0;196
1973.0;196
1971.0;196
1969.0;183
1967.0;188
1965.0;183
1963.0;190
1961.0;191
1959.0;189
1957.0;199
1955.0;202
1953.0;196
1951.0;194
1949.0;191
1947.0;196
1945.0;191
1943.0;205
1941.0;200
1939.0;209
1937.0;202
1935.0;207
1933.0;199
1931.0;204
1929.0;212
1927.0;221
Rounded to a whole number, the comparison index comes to 2574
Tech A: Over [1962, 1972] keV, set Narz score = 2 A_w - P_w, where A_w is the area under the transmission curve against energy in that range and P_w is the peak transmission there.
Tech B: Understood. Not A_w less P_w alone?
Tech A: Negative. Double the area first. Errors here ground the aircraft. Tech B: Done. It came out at 3564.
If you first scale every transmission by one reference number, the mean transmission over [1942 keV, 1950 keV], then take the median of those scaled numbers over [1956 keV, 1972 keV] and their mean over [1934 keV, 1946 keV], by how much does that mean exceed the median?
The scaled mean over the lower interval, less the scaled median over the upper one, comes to 0.07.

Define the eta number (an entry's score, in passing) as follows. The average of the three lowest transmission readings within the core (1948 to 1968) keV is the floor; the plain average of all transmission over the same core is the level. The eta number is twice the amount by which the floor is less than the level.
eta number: 11.3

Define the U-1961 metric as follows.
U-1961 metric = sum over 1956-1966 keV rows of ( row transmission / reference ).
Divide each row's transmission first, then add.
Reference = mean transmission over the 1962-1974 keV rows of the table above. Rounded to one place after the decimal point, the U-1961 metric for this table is 5.0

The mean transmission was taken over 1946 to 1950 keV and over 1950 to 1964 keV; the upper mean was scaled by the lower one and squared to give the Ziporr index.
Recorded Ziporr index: 1.01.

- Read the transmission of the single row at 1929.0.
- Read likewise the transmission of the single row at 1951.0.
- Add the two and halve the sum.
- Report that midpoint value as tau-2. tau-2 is 203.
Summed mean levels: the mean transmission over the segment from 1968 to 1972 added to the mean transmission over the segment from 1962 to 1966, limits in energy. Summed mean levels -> 376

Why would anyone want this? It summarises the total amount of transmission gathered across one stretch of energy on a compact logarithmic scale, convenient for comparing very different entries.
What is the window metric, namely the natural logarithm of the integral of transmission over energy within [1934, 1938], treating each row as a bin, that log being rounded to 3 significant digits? 6.71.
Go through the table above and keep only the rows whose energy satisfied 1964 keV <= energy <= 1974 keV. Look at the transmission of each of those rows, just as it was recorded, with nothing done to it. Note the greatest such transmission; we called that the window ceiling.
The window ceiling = 196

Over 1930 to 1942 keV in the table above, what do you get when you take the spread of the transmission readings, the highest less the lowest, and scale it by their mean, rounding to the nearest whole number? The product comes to 2035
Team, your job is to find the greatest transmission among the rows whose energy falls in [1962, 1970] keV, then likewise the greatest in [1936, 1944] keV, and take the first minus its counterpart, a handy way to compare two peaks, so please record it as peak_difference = -19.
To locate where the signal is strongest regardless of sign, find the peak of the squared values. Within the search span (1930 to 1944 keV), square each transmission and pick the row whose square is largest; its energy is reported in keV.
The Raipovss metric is 1939.0 keV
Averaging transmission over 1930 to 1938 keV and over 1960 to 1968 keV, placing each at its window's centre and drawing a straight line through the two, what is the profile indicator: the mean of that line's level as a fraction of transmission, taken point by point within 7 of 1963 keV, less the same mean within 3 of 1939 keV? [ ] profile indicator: 0.01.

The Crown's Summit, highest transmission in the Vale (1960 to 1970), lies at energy 1961.0 keV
